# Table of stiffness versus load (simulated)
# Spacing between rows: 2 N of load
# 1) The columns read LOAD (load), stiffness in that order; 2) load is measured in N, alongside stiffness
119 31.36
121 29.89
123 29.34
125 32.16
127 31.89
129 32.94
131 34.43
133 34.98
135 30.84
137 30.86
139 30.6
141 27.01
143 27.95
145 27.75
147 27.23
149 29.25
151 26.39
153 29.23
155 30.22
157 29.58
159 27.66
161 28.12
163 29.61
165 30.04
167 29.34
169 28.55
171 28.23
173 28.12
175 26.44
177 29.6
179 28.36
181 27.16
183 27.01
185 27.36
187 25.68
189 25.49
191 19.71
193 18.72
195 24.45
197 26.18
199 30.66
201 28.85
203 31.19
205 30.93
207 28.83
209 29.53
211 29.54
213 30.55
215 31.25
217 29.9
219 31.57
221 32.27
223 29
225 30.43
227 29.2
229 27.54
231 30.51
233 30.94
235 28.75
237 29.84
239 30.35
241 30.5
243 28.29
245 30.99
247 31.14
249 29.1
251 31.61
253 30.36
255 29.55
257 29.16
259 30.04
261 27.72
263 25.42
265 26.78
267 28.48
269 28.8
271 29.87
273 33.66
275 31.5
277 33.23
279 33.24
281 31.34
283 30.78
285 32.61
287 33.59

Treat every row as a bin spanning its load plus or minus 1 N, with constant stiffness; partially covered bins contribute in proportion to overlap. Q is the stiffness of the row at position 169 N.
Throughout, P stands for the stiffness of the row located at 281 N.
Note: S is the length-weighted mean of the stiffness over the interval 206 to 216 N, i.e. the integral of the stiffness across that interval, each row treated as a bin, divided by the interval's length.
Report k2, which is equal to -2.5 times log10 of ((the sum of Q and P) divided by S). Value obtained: -0.75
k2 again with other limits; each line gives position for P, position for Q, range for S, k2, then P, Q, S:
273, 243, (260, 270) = -0.88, 33.66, 28.29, 27.4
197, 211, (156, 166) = -0.71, 26.18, 29.54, 29.0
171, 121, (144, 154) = -0.79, 28.23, 29.89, 28.0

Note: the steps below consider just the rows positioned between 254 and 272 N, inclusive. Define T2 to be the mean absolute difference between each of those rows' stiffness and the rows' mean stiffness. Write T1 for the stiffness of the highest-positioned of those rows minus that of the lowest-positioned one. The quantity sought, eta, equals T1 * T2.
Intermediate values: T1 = 0.3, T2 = 1.2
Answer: 0.4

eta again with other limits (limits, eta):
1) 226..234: 2.0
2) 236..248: 1.0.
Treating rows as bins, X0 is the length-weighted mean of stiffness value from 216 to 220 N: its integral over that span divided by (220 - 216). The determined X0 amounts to 30.7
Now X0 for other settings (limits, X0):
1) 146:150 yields 28.2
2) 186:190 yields 25.6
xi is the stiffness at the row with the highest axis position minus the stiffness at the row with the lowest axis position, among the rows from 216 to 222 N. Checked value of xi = 2.4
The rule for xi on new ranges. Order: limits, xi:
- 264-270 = 2.0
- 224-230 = -2.9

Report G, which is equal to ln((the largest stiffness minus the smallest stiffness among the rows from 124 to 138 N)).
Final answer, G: 1.42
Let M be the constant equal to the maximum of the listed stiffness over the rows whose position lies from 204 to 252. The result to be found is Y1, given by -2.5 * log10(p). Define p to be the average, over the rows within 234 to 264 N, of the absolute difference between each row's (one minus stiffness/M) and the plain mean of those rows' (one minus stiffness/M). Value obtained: 3.61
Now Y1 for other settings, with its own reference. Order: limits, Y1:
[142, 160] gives 3.69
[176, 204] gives 2.72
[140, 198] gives 3.15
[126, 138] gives 3.36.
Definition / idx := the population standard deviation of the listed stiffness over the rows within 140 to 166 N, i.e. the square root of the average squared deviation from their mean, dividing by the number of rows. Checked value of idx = 1.20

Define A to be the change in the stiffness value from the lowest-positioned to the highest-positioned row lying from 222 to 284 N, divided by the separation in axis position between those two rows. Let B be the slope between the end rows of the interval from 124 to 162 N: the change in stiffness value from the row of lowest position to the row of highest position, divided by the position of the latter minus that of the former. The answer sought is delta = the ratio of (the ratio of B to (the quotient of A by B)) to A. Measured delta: 14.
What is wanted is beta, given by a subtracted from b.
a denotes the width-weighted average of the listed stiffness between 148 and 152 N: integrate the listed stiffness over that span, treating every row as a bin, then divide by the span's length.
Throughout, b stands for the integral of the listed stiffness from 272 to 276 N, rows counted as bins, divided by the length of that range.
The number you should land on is 4.8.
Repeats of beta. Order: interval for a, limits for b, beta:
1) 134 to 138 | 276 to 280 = 2.4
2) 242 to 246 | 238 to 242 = 0.8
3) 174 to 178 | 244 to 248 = 3.0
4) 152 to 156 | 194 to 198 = -4.4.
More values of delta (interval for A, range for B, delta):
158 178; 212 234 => 0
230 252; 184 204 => 15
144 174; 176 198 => 167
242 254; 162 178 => 0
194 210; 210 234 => 0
